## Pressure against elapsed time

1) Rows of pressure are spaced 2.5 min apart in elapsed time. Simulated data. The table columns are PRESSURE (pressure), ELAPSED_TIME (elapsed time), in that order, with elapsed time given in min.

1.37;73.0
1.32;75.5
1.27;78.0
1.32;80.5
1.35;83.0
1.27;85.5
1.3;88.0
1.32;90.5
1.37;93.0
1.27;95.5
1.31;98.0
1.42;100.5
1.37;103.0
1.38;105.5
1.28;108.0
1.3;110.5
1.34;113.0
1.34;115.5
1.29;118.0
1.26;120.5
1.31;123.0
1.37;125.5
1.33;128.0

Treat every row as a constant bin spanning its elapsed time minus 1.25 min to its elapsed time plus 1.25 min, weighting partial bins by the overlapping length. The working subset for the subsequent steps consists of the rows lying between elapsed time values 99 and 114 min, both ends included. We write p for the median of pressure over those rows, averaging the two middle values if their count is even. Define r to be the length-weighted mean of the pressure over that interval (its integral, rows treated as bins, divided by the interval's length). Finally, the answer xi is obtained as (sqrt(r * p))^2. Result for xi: 1.826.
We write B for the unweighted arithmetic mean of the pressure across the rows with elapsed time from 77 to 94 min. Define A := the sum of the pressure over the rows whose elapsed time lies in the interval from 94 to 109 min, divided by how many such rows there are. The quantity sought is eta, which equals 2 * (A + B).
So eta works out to 5.31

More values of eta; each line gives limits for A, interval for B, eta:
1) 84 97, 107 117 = 5.24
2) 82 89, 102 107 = 5.36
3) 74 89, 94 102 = 5.28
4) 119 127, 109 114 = 5.27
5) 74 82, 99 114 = 5.30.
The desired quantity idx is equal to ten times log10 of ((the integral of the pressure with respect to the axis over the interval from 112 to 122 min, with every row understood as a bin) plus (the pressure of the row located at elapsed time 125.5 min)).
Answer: 11.6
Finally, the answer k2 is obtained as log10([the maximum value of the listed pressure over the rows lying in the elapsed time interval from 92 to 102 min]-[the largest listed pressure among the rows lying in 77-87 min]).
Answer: -1.2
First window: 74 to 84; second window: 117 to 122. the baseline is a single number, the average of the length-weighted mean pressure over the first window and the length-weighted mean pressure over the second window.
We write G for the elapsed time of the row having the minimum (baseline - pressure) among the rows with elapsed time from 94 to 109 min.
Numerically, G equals 100.5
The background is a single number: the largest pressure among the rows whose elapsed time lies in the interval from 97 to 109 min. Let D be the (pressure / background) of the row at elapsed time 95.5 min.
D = 0.89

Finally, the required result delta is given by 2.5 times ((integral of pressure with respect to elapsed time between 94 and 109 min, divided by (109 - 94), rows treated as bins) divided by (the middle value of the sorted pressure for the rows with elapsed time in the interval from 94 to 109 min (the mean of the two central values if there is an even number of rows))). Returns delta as 2.50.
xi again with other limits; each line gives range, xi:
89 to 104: 1.805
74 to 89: 1.711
